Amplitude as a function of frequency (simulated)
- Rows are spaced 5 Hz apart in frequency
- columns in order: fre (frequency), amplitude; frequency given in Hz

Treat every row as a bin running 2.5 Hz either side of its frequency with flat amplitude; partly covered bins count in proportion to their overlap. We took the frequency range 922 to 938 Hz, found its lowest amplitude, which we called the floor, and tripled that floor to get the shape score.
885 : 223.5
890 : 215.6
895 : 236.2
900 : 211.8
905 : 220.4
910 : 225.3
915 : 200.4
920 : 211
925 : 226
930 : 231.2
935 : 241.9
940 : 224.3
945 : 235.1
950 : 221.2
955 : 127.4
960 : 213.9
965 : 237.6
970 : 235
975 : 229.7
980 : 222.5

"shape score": 678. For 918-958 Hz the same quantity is 382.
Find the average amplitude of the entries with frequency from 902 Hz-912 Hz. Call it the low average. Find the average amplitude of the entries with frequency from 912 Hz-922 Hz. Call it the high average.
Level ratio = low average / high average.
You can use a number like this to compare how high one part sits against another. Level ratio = 1.08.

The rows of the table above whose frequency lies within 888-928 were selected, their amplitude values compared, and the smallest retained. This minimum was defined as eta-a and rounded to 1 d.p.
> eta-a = 200.4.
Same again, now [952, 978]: 127.4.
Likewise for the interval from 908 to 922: 200.4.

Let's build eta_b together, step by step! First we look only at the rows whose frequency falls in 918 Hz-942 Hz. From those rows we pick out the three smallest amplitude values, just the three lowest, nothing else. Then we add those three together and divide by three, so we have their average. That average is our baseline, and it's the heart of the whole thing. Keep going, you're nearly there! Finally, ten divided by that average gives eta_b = 0.045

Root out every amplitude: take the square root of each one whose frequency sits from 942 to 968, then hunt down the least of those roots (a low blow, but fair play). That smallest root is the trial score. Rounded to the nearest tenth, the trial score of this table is 11.3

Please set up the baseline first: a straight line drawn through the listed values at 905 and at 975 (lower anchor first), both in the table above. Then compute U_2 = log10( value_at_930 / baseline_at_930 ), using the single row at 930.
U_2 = 0.014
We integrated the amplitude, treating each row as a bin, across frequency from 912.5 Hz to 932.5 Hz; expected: 4343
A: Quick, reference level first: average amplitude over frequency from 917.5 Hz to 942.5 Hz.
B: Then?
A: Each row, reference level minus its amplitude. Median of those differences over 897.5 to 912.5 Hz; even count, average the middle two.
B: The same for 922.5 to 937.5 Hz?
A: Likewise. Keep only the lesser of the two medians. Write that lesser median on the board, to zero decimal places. -4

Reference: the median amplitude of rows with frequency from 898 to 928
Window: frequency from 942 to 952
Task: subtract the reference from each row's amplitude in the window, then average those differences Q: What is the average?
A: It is 12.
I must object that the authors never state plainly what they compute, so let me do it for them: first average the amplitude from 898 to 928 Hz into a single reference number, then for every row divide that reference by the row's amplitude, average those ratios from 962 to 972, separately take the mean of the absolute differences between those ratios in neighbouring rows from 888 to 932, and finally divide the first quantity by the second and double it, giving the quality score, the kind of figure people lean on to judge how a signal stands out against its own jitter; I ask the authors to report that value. 28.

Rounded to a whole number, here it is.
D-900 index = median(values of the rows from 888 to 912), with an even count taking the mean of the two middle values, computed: 220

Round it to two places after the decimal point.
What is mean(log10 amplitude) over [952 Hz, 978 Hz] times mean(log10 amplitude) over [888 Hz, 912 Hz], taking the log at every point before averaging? 5.42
